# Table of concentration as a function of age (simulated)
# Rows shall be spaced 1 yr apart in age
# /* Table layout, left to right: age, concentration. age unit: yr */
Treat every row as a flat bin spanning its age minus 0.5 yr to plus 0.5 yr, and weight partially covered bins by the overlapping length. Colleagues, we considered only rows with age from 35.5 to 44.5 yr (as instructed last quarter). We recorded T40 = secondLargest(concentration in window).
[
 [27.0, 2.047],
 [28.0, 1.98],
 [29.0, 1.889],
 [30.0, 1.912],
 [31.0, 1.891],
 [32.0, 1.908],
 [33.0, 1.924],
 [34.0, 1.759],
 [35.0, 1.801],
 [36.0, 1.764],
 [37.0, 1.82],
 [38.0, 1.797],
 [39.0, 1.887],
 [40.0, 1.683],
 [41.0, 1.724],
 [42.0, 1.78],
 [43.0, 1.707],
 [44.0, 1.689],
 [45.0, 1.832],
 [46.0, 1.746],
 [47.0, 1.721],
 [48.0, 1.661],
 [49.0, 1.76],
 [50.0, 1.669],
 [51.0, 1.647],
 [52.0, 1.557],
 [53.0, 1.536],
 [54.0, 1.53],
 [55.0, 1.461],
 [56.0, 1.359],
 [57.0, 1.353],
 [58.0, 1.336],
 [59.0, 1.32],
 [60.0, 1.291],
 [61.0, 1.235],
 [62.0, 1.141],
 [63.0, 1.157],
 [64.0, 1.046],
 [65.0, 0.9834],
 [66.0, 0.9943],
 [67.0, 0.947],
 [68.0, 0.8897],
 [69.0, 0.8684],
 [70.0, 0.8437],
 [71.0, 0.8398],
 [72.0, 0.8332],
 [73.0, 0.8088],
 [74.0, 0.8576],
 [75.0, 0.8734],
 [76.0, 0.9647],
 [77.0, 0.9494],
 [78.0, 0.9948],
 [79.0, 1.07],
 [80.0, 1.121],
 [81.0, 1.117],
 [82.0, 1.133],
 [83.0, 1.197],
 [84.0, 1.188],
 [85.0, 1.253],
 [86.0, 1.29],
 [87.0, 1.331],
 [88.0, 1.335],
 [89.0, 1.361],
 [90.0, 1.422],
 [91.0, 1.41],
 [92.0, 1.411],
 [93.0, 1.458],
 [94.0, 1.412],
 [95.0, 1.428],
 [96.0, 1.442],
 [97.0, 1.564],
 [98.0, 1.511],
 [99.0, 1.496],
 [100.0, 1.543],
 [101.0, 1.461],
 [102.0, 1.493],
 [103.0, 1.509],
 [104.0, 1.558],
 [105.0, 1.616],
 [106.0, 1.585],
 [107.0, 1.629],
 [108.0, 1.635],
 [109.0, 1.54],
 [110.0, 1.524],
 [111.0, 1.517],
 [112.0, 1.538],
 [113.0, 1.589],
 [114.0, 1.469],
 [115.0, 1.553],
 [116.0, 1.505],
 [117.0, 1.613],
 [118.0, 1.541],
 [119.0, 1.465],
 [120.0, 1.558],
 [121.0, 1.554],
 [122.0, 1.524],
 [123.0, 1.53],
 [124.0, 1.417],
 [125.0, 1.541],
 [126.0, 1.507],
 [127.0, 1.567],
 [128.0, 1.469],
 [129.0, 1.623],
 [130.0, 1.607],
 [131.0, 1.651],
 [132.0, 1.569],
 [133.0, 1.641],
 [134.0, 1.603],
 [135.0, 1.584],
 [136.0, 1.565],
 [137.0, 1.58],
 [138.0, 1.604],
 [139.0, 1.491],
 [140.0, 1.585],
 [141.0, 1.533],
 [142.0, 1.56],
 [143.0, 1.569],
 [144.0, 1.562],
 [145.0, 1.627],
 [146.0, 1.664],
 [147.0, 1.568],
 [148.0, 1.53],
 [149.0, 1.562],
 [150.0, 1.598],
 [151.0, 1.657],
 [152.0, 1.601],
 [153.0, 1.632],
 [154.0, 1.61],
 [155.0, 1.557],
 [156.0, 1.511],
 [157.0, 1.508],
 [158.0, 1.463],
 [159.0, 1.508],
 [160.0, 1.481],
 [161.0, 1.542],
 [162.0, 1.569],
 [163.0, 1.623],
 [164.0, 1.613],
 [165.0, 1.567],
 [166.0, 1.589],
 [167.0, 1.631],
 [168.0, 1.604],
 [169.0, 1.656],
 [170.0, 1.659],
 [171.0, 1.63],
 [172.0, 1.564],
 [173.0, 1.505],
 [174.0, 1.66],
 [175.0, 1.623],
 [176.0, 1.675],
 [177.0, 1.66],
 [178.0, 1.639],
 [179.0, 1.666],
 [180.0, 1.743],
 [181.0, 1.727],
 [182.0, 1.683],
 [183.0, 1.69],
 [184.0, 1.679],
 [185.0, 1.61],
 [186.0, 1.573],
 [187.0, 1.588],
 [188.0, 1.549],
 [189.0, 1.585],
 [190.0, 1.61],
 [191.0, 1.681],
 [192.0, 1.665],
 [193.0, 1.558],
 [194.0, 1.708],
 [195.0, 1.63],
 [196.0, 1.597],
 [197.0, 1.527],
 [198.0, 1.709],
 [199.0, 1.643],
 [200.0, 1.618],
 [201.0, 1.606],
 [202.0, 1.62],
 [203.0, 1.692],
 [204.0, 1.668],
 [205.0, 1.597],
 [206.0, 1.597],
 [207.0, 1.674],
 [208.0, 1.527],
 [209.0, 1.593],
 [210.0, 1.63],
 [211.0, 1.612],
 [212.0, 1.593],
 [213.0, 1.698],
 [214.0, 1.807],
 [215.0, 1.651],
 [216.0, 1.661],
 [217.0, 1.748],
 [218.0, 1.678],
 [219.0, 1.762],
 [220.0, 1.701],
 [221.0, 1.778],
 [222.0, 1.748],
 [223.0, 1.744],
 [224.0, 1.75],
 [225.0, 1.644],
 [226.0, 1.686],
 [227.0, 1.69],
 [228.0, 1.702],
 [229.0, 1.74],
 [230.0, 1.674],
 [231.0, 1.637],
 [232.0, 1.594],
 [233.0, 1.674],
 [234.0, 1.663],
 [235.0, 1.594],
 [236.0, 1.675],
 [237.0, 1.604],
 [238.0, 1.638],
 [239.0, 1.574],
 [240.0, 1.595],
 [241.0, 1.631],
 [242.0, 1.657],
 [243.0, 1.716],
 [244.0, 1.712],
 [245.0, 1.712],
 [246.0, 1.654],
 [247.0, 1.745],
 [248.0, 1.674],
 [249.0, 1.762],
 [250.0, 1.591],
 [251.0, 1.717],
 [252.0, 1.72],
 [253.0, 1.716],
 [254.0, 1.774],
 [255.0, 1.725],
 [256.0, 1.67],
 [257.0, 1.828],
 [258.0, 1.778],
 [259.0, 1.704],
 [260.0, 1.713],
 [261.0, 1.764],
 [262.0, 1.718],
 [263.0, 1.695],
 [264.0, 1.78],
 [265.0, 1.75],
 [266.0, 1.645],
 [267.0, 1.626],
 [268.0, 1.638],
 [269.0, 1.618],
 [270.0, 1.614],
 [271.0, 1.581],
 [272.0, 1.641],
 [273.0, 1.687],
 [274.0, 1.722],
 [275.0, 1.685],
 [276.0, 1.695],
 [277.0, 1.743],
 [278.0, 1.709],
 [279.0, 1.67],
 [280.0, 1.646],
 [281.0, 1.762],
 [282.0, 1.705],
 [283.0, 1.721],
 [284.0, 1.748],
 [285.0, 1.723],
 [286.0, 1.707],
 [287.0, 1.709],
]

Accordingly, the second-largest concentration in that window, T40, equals 1.82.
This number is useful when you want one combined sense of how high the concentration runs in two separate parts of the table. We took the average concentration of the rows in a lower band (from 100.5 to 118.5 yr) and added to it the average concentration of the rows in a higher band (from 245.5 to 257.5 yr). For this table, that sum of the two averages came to 3.26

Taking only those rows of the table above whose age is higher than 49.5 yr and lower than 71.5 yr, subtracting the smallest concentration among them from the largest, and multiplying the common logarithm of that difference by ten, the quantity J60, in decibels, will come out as -0.81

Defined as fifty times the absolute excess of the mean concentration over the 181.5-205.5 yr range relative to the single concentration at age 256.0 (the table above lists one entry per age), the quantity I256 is 2.1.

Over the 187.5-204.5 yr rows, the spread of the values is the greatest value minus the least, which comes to 0.18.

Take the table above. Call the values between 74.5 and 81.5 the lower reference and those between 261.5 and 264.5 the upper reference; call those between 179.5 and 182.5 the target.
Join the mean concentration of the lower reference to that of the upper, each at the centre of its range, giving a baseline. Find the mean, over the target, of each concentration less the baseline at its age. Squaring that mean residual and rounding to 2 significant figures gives 0.093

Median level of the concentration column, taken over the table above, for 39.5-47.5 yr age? 1.72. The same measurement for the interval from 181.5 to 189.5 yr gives 1.60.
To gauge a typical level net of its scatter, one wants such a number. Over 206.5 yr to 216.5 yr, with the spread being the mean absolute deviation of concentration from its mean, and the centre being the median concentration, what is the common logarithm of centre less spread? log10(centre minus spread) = 0.20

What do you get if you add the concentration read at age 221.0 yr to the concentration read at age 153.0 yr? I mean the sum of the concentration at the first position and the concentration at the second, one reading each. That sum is 3.41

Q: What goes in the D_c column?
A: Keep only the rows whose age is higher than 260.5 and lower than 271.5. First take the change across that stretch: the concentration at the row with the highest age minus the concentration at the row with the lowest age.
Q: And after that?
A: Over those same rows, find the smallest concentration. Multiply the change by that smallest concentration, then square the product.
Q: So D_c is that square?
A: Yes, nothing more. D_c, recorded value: 0.084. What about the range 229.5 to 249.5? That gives 0.019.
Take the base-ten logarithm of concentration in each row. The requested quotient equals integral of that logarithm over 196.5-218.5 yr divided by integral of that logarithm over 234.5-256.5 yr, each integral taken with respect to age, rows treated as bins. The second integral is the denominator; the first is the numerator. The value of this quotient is 1.0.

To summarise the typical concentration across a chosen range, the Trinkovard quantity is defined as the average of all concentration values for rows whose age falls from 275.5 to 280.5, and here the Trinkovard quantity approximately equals 1.69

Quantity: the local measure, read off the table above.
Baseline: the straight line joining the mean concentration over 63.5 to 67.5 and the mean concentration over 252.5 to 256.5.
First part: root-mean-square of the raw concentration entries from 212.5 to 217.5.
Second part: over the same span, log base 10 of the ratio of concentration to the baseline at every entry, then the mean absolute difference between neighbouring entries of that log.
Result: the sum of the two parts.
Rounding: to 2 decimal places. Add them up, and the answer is 1.74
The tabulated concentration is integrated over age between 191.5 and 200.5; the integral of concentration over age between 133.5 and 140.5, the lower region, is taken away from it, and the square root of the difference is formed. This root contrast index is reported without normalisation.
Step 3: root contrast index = 1.9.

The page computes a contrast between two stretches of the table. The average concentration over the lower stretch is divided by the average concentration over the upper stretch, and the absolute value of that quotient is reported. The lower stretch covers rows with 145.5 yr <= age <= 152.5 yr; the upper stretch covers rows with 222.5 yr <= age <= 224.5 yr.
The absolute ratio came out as 0.91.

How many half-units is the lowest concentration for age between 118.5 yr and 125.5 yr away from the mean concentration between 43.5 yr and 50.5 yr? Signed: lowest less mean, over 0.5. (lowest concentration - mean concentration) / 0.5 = -0.62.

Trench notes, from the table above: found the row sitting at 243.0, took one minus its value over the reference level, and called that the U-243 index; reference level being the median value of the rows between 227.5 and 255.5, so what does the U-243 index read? -0.03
